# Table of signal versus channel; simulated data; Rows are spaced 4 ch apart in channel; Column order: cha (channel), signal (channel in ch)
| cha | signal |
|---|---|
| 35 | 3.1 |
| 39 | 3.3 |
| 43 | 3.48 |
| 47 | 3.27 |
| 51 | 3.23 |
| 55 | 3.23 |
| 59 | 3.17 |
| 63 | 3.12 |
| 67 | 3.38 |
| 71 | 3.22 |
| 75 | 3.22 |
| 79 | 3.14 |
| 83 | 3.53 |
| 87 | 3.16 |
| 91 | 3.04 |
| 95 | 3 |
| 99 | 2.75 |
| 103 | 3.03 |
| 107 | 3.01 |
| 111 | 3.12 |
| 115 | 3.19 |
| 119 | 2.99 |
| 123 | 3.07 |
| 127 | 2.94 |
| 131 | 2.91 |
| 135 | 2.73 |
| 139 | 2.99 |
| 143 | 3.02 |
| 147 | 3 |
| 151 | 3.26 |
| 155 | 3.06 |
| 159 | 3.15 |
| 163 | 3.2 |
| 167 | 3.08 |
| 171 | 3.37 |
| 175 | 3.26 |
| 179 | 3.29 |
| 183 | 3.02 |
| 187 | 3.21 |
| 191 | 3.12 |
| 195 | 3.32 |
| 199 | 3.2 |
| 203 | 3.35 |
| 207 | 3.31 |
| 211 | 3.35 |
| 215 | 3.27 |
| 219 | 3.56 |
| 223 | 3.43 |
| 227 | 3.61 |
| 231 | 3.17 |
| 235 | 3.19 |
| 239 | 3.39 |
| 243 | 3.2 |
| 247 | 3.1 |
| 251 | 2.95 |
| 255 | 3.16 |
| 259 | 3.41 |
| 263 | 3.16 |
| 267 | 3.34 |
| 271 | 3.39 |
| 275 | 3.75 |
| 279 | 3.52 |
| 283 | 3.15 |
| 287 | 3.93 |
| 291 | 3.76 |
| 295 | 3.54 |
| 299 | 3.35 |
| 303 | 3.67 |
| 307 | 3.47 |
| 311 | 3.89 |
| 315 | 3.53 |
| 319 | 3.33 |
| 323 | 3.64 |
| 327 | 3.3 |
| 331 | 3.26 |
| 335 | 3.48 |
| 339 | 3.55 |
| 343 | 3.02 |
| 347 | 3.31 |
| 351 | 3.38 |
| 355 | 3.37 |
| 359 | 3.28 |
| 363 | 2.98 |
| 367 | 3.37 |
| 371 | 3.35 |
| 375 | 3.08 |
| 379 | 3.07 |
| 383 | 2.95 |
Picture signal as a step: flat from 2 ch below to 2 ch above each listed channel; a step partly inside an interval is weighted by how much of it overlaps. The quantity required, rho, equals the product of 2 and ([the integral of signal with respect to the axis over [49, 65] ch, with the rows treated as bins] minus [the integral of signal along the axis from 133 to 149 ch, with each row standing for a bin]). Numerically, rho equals 8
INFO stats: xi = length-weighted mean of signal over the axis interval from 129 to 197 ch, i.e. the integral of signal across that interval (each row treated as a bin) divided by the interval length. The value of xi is 3.12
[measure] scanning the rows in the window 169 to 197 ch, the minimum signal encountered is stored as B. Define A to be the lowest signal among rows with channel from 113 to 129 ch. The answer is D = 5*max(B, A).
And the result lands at 15.1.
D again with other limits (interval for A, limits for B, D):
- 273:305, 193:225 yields 16.0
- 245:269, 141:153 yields 15.0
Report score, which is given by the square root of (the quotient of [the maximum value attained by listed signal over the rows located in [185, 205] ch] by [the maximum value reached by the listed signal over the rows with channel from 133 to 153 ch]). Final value 1.01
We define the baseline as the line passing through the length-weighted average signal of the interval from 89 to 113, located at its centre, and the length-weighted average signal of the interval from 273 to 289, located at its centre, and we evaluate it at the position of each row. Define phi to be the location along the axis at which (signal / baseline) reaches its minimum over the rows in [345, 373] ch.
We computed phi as 363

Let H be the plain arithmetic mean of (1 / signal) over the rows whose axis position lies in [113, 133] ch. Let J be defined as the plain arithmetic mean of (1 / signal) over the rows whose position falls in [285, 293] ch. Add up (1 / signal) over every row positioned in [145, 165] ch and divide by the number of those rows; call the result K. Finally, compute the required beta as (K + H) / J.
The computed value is 2.50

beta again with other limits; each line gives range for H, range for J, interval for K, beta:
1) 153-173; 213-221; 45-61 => 2.13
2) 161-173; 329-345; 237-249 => 2.06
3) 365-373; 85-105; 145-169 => 1.85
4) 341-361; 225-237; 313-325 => 1.96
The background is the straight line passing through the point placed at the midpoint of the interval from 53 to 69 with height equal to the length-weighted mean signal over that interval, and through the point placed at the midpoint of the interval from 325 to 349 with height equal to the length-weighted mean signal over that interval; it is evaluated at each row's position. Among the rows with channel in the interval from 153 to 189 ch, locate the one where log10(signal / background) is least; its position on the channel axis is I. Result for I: 183 ch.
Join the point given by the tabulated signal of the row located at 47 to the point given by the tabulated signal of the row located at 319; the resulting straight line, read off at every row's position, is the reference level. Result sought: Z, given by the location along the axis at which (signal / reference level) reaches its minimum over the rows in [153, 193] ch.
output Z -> 183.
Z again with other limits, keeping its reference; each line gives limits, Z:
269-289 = 283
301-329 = 327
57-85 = 63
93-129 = 99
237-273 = 251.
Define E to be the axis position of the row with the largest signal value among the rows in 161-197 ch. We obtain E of 171 ch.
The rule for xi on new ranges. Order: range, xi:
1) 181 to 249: 3.28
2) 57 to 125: 3.13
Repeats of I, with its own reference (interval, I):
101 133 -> 131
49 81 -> 63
